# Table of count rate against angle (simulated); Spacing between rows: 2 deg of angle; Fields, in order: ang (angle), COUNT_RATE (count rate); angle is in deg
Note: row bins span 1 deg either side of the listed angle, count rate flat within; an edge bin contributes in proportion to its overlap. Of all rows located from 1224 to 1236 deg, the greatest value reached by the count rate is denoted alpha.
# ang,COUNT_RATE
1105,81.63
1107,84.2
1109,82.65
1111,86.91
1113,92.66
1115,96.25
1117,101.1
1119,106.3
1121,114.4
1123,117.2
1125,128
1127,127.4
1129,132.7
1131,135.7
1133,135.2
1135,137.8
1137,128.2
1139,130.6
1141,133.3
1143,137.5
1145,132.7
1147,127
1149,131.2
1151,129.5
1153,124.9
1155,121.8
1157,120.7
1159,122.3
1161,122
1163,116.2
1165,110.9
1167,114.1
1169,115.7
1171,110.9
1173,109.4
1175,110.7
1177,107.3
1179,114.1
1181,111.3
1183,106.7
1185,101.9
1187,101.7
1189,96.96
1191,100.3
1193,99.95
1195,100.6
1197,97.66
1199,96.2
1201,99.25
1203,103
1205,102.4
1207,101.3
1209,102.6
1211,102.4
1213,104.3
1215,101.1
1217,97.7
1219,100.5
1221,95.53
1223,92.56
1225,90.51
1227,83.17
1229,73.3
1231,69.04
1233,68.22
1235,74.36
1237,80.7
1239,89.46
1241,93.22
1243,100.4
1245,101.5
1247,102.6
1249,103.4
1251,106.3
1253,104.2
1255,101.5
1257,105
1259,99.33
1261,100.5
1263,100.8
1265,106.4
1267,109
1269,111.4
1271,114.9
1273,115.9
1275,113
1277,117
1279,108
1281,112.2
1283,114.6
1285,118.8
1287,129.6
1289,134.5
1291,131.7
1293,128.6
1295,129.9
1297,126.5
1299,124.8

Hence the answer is 90.51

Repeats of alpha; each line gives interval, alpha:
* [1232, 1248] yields 102.6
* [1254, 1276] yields 115.9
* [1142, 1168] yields 137.5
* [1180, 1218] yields 111.3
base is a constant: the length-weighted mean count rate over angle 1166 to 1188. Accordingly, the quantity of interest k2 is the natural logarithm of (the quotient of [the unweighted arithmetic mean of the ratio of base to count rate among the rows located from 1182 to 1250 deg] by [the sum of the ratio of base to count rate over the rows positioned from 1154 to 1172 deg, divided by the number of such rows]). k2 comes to 0.22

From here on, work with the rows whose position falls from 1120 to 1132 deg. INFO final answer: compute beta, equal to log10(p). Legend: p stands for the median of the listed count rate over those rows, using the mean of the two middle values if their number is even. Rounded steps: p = 128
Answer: 2.11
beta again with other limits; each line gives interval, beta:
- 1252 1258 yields 2.02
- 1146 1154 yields 2.11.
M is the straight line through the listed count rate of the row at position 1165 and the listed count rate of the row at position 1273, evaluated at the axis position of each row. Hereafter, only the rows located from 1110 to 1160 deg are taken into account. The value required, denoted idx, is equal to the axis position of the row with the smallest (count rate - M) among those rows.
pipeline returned 1111 deg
